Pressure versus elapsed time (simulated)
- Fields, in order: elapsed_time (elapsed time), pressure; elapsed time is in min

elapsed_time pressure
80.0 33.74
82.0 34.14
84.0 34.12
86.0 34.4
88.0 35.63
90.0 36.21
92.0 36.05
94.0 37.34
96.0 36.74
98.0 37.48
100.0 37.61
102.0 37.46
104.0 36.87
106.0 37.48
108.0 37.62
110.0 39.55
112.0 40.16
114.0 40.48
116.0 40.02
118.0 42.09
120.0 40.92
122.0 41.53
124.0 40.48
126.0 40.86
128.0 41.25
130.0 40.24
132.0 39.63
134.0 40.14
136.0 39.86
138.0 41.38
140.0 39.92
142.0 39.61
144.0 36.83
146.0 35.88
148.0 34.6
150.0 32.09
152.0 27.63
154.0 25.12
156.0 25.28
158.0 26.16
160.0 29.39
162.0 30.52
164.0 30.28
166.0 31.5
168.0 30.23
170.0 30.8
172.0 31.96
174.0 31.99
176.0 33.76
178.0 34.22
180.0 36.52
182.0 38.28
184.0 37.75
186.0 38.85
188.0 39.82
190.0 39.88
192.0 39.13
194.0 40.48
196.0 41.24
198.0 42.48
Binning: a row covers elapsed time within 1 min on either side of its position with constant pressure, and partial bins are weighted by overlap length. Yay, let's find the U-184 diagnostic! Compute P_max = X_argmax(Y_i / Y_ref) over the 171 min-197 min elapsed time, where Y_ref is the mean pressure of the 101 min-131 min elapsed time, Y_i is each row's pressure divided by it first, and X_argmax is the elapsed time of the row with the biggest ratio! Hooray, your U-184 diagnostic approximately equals 196.0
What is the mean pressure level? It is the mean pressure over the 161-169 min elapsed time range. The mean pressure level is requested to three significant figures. 30.6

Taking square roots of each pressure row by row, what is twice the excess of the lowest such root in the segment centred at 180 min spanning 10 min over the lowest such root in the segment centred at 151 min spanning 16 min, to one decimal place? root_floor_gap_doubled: 1.6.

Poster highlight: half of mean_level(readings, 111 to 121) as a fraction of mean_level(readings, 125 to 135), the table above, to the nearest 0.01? 0.50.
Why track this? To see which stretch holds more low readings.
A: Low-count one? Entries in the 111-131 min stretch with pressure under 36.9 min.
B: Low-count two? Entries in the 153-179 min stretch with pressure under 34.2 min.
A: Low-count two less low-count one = 12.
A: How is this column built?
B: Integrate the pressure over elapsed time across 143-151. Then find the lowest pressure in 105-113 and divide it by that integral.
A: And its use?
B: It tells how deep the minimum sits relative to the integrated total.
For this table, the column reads 0.134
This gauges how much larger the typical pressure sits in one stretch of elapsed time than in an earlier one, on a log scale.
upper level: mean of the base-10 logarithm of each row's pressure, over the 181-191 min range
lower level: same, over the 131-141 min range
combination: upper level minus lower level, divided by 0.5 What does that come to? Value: -0.03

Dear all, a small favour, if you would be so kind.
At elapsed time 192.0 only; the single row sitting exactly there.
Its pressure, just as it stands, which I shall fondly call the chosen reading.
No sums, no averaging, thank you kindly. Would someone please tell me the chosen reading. 39.13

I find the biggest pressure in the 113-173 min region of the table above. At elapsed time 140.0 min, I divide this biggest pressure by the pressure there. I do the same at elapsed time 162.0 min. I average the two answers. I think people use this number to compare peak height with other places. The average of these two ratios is 1.22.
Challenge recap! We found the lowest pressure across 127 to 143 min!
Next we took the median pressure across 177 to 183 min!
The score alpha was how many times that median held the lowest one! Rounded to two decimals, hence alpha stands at 0.92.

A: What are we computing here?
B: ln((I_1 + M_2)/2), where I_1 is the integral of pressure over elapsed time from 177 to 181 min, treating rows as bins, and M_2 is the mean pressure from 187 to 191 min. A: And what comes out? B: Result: 4.51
